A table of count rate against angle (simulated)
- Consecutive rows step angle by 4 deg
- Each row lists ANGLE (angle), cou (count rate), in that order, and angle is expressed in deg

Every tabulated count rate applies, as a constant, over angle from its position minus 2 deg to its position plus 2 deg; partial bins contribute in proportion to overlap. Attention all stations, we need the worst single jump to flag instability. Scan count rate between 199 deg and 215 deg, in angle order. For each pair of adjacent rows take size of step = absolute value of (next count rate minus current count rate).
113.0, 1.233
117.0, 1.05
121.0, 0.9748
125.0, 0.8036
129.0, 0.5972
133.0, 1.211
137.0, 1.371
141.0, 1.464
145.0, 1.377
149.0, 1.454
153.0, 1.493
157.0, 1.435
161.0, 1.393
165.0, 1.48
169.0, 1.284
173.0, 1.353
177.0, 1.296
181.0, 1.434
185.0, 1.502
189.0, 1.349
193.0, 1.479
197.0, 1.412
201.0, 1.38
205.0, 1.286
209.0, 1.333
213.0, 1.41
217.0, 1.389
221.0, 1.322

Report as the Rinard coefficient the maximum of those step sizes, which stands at 0.094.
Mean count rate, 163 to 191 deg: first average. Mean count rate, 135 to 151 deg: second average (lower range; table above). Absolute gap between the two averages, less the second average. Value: -1.4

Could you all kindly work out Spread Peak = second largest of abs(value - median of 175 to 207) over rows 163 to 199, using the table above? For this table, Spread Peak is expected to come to 0.106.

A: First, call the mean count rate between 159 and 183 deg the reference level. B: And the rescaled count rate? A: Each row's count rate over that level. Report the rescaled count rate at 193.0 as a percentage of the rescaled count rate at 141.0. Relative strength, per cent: 101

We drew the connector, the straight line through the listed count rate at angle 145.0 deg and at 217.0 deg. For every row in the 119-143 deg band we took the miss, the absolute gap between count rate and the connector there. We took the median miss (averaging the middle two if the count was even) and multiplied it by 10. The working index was 2.81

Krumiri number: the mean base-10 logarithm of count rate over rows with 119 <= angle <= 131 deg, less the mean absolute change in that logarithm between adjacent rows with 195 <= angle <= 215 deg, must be -0.13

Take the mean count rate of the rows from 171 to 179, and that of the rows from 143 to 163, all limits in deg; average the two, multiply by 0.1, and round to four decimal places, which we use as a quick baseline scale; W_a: 0.1377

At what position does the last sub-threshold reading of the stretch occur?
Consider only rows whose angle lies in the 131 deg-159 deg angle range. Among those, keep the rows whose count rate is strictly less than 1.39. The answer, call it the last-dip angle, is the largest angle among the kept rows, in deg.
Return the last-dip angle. 145.0 deg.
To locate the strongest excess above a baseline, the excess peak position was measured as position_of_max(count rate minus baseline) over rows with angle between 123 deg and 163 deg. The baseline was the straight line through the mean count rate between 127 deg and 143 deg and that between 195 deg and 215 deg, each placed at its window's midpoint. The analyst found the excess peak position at 141.0 deg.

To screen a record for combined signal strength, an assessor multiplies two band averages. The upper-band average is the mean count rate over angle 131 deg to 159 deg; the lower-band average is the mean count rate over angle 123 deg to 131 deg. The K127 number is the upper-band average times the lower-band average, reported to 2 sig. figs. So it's 0.98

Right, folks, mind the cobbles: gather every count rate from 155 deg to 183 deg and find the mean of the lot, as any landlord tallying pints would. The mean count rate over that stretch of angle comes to 1.38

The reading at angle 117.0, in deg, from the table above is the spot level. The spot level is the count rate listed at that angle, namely 1.05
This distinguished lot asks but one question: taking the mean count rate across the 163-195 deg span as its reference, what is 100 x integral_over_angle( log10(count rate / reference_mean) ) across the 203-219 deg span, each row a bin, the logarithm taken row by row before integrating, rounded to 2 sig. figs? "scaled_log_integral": -22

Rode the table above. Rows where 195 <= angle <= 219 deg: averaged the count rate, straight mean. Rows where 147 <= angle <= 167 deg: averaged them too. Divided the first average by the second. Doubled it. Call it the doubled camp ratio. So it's 1.9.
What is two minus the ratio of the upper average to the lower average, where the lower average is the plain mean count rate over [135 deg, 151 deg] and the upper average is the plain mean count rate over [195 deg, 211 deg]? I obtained 1.05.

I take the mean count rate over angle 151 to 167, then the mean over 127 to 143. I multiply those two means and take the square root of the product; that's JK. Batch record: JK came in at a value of 1.30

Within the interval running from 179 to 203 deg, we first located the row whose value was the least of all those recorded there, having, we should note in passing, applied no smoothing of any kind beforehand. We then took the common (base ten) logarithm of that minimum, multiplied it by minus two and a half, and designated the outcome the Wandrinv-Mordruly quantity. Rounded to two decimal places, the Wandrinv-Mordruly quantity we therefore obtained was -0.33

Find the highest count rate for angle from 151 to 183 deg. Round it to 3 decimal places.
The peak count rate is 1.493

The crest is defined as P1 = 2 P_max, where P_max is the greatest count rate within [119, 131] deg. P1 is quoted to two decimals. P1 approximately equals 1.95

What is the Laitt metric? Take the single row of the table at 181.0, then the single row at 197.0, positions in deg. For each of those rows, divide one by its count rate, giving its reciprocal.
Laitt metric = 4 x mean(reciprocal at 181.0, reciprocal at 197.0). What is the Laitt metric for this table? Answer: 2.81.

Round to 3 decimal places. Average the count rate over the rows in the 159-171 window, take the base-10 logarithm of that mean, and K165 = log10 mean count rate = 0.142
